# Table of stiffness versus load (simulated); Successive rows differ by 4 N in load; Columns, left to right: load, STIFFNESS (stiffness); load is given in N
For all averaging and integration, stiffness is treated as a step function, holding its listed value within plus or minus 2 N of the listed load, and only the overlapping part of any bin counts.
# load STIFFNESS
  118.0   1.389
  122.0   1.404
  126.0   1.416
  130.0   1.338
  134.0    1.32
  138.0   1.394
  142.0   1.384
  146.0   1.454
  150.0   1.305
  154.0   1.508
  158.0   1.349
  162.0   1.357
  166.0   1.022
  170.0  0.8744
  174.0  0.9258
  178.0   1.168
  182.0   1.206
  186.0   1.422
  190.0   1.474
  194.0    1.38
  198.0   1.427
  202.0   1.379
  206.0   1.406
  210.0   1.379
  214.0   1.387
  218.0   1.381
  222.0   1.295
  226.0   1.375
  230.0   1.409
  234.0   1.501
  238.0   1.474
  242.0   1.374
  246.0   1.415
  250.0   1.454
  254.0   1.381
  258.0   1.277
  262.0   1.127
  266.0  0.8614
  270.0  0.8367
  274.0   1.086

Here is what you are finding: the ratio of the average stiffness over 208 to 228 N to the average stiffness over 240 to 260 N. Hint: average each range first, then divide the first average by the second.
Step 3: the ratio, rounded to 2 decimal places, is 0.99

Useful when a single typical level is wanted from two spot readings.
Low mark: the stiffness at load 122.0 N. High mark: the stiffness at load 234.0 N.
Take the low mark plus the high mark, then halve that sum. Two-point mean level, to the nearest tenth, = 1.5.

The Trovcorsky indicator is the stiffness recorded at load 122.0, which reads 1.404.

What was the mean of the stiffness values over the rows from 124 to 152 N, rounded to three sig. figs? 1.37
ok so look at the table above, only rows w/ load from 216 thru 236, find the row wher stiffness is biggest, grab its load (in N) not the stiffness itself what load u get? 234.0 N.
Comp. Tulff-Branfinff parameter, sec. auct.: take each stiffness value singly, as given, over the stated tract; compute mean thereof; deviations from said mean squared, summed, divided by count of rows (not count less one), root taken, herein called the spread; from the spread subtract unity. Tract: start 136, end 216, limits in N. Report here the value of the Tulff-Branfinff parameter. -0.825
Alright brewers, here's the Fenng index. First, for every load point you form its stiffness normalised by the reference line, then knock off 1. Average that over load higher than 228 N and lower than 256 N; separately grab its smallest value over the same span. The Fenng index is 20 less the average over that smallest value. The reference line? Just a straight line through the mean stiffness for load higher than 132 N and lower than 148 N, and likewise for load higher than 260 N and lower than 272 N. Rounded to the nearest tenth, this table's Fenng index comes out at 18.8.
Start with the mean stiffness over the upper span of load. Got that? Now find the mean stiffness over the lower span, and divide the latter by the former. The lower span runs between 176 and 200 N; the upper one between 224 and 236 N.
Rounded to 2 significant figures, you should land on 0.94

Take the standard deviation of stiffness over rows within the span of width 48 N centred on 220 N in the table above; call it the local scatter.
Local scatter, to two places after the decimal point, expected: 0.05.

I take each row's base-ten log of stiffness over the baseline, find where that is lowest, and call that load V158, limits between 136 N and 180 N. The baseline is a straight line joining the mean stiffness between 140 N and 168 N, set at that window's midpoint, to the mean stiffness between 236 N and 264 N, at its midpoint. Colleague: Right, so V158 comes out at 170.0 N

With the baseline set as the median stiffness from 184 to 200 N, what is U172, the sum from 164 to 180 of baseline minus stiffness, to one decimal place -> 1.7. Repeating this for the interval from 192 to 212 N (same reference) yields 0.2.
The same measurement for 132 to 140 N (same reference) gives 0.1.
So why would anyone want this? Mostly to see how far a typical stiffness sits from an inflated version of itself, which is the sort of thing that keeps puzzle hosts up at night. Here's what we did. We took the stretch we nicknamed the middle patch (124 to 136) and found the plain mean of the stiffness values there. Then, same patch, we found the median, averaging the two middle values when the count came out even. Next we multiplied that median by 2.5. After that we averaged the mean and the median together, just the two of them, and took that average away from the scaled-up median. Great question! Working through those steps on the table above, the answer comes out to 2.00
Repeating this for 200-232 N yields 2.07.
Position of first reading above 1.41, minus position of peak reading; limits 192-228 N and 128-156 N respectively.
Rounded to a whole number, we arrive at 44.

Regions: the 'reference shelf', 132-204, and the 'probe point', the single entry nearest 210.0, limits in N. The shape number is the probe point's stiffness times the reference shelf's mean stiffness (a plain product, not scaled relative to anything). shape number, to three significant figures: 1.79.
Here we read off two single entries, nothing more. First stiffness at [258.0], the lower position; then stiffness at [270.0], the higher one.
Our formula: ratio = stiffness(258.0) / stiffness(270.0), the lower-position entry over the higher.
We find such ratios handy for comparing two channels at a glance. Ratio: 1.53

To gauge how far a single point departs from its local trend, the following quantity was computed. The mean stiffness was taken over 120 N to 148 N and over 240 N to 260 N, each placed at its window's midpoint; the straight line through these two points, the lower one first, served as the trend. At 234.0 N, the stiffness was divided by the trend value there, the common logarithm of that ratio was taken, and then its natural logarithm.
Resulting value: -3.3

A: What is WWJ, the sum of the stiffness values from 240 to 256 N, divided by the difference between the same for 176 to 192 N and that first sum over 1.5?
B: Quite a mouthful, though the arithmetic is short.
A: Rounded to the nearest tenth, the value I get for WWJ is 3.7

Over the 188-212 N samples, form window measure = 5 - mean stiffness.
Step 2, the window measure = 3.59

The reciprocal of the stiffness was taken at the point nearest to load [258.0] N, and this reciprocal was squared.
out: 0.61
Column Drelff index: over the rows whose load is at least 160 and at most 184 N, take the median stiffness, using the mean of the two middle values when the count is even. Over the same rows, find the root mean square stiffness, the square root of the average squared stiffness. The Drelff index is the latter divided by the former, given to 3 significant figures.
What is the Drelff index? 1.01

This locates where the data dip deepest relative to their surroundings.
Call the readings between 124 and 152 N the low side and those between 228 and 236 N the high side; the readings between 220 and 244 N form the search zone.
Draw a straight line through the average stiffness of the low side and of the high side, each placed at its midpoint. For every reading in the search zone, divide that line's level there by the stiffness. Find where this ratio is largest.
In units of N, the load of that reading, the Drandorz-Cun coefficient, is 222.0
